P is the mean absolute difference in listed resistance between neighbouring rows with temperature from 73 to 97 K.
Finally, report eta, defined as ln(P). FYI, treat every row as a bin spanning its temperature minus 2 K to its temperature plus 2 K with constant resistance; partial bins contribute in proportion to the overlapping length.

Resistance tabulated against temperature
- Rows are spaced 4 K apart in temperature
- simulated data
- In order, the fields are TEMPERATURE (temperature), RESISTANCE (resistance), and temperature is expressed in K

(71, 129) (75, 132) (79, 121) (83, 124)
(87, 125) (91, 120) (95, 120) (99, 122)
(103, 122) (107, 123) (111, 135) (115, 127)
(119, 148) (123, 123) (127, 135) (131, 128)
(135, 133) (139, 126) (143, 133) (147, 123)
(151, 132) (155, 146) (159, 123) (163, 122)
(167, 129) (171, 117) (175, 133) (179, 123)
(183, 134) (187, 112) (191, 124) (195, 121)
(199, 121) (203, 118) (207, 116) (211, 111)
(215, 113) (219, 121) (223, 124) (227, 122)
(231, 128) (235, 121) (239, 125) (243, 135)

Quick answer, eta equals 1.39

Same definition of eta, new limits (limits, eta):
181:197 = 2.51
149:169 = 2.42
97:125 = 2.41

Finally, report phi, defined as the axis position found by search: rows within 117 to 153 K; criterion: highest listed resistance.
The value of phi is 119 K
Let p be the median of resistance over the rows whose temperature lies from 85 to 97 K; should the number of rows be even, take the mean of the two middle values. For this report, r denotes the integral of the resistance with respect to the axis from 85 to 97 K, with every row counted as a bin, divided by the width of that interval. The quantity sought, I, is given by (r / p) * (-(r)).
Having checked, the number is -123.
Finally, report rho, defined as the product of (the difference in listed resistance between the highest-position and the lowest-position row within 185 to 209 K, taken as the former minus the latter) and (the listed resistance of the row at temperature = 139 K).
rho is 504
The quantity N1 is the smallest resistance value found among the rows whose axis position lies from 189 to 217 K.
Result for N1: 111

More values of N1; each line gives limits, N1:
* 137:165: 122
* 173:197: 112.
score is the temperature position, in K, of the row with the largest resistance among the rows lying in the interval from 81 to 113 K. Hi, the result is 111 K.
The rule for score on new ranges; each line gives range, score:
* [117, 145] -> 119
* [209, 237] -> 231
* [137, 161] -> 155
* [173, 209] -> 183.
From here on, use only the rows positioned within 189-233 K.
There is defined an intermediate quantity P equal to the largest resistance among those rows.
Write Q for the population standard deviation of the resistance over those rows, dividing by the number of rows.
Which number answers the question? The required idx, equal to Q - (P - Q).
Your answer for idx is -118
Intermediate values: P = 128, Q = 4.8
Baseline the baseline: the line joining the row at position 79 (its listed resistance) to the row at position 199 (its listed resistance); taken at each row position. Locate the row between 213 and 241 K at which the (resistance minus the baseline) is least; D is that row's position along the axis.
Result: 215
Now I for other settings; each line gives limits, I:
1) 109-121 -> -138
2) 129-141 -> -130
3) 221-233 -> -125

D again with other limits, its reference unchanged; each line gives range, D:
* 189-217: 211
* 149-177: 171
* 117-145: 123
